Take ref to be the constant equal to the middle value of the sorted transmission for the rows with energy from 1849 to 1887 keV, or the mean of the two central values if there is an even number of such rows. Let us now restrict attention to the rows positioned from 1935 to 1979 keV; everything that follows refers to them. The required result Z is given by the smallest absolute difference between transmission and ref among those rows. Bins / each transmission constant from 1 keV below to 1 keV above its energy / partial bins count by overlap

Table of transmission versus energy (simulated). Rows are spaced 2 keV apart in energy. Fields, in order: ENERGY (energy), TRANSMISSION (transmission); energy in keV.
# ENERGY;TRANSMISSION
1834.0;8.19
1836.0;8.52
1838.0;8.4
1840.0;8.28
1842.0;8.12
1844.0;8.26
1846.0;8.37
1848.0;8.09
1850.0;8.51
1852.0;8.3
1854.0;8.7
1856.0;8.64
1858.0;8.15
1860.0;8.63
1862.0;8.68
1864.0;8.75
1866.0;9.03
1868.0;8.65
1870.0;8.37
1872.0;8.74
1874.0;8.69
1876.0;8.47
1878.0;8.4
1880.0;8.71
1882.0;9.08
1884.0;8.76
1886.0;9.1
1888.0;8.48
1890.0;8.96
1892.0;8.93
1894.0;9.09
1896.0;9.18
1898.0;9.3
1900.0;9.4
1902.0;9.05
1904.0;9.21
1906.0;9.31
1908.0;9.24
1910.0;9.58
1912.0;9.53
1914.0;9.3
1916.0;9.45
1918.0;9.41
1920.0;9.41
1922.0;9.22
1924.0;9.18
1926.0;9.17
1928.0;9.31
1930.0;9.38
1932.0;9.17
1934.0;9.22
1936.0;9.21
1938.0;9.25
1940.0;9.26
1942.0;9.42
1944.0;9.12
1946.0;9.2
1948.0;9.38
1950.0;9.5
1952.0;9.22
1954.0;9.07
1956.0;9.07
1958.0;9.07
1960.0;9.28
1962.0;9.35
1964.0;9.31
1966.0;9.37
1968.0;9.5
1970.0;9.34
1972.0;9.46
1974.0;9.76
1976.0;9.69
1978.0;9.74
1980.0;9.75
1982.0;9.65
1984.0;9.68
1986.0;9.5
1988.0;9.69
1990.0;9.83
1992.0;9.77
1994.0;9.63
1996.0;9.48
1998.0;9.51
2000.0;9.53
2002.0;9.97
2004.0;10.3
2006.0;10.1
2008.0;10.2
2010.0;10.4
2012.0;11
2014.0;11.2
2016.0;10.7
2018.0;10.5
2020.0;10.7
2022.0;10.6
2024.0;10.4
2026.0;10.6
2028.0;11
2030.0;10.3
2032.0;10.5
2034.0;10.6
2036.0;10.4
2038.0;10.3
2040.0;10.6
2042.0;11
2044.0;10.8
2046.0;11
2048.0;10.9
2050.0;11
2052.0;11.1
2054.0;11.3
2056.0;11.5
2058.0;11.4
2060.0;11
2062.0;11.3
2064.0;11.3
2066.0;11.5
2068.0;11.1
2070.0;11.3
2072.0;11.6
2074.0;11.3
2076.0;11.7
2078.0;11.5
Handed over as 0.39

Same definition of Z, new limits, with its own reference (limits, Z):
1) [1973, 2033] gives 0.80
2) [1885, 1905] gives 0.20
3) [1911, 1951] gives 0.44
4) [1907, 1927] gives 0.49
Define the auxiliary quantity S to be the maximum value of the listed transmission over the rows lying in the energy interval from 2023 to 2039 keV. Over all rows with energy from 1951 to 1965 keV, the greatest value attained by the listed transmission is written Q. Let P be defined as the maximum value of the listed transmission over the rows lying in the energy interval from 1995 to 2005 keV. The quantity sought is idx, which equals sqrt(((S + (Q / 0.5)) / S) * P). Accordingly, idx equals 5.27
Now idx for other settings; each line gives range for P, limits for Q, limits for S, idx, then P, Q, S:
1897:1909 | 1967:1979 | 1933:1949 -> 5.37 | 9.4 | 9.76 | 9.42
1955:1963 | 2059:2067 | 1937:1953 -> 5.66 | 9.35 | 11.5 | 9.5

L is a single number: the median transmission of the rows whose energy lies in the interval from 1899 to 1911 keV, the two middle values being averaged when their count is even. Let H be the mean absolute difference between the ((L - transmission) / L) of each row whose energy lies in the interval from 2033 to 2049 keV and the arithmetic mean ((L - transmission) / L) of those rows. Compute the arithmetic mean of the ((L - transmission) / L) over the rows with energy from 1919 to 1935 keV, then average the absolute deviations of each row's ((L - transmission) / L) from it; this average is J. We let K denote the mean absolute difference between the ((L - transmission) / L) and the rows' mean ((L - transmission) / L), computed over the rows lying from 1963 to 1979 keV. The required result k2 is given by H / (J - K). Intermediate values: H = 0.024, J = 0.009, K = 0.0169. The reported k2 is -3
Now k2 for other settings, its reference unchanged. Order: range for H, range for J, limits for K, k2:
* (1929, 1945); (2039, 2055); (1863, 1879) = -4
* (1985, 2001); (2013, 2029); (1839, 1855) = 2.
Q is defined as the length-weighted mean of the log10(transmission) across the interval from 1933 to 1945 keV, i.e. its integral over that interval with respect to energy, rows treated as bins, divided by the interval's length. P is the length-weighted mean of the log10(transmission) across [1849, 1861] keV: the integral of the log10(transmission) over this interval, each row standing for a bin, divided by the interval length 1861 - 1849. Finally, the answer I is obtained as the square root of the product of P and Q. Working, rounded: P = 0.929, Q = 0.966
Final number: 0.947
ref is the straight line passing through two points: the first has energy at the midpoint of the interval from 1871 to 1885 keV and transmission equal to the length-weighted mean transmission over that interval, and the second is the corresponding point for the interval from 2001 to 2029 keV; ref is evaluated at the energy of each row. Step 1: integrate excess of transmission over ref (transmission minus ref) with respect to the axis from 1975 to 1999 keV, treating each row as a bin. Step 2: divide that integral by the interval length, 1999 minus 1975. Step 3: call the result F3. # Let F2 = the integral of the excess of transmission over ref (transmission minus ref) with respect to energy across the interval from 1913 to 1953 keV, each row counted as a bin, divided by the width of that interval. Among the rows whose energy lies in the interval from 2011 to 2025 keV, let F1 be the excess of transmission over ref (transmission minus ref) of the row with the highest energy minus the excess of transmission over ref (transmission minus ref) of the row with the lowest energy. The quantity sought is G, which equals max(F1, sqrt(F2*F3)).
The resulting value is 0.27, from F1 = -0.8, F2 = -0.15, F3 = -0.5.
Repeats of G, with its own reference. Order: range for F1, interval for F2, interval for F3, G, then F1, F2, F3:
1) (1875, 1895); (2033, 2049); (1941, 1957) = 0.38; 0.4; -0.20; -0.4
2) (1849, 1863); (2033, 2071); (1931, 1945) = 0.09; 0.0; -0.03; -0.3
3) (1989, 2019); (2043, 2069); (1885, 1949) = 0.29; 0.3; 0.07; 0.0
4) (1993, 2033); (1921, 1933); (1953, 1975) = 0.36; 0.4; -0.12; -0.5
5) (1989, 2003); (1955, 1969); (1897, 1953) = 0.13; 0.0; -0.55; 0.0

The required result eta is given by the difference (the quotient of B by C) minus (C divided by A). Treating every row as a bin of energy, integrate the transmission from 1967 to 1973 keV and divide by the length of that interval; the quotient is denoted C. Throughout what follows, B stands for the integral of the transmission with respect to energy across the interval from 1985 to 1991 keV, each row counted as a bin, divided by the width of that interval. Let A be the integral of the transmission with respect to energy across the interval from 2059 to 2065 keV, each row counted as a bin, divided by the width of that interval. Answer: 0.18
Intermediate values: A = 11.2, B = 9.7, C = 9.4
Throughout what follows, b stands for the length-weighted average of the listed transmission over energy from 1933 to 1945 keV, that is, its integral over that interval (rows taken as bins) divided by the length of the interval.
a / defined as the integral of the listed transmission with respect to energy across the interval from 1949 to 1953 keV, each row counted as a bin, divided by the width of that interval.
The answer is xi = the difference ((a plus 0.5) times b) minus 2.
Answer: 89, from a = 9.36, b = 9.2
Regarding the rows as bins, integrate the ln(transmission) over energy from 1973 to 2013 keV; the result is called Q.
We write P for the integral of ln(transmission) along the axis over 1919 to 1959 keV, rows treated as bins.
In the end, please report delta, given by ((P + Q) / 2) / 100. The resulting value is 0.902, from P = 89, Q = 91.5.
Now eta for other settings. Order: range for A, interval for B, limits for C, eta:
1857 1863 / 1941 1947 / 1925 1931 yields -0.10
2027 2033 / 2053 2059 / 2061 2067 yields -0.07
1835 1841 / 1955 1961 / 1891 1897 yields -0.07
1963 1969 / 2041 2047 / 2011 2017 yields -0.17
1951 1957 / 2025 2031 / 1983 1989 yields 0.05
